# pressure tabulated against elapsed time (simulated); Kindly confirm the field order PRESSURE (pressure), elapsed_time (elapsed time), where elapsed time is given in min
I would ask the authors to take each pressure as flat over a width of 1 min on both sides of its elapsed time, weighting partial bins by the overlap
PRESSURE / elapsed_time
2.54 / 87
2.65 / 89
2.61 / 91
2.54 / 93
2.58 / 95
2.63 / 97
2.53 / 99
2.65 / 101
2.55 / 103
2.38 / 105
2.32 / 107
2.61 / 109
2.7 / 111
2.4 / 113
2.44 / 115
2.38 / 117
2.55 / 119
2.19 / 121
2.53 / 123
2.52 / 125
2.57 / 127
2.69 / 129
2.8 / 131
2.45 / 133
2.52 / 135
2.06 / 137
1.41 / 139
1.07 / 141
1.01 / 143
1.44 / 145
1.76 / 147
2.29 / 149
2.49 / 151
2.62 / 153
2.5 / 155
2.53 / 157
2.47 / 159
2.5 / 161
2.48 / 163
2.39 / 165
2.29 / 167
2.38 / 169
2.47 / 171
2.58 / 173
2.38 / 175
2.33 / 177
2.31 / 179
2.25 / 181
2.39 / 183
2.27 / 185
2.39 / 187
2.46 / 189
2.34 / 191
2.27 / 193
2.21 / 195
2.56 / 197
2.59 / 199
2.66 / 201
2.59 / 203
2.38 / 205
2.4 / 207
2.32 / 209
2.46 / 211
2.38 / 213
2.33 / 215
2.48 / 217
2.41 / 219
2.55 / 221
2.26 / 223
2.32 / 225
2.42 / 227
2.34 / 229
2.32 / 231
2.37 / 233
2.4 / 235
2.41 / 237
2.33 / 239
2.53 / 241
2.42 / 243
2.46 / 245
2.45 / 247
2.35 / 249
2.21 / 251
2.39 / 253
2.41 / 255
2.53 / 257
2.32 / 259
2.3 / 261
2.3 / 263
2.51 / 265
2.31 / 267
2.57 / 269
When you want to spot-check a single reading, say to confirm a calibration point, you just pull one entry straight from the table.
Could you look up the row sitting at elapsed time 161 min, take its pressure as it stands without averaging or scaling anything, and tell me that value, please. 2.5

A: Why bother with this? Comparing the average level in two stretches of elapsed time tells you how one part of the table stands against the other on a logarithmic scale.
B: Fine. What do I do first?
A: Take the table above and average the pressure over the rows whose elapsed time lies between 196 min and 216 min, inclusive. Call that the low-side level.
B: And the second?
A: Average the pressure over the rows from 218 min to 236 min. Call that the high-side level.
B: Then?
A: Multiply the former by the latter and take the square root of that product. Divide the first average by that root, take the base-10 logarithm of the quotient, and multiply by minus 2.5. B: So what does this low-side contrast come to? -0.020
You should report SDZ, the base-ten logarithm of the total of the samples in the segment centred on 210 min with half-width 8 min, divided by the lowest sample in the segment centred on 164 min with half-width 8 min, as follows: 0.93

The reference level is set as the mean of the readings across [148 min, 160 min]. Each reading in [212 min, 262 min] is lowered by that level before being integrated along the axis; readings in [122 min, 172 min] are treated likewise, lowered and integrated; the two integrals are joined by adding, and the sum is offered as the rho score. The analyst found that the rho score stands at -16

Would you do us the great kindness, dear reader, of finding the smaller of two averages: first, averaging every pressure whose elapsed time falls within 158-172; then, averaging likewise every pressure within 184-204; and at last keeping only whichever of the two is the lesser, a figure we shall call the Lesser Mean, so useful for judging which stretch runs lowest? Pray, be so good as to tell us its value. 2.426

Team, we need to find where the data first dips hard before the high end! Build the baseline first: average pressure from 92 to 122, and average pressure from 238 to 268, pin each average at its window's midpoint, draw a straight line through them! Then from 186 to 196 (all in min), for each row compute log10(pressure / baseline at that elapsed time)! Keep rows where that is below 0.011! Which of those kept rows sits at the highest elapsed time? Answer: 195 min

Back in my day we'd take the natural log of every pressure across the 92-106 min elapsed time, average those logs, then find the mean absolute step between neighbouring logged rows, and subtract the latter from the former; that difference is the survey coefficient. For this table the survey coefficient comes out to 0.90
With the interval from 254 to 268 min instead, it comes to 0.82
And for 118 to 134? 0.85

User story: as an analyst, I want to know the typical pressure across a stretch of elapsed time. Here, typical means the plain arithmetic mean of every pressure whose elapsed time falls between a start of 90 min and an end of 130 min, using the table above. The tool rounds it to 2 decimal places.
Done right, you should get 2.52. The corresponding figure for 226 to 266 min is 2.39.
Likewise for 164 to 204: 2.41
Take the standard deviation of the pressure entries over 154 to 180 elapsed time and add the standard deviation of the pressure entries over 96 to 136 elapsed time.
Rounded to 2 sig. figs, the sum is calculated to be 0.23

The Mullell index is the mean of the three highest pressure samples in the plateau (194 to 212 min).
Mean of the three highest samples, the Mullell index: 2.61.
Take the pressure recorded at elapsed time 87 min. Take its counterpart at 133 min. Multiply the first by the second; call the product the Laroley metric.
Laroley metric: 6.22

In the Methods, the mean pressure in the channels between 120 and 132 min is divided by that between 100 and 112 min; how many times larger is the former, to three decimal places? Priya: 1.006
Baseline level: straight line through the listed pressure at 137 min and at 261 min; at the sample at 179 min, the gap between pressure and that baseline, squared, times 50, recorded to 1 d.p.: 1.4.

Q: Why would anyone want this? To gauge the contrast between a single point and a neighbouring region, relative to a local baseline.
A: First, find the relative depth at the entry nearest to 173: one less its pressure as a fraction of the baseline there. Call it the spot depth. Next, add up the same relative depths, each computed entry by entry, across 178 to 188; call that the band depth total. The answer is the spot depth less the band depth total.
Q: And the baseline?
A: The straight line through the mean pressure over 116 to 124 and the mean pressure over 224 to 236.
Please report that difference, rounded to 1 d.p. -0.2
